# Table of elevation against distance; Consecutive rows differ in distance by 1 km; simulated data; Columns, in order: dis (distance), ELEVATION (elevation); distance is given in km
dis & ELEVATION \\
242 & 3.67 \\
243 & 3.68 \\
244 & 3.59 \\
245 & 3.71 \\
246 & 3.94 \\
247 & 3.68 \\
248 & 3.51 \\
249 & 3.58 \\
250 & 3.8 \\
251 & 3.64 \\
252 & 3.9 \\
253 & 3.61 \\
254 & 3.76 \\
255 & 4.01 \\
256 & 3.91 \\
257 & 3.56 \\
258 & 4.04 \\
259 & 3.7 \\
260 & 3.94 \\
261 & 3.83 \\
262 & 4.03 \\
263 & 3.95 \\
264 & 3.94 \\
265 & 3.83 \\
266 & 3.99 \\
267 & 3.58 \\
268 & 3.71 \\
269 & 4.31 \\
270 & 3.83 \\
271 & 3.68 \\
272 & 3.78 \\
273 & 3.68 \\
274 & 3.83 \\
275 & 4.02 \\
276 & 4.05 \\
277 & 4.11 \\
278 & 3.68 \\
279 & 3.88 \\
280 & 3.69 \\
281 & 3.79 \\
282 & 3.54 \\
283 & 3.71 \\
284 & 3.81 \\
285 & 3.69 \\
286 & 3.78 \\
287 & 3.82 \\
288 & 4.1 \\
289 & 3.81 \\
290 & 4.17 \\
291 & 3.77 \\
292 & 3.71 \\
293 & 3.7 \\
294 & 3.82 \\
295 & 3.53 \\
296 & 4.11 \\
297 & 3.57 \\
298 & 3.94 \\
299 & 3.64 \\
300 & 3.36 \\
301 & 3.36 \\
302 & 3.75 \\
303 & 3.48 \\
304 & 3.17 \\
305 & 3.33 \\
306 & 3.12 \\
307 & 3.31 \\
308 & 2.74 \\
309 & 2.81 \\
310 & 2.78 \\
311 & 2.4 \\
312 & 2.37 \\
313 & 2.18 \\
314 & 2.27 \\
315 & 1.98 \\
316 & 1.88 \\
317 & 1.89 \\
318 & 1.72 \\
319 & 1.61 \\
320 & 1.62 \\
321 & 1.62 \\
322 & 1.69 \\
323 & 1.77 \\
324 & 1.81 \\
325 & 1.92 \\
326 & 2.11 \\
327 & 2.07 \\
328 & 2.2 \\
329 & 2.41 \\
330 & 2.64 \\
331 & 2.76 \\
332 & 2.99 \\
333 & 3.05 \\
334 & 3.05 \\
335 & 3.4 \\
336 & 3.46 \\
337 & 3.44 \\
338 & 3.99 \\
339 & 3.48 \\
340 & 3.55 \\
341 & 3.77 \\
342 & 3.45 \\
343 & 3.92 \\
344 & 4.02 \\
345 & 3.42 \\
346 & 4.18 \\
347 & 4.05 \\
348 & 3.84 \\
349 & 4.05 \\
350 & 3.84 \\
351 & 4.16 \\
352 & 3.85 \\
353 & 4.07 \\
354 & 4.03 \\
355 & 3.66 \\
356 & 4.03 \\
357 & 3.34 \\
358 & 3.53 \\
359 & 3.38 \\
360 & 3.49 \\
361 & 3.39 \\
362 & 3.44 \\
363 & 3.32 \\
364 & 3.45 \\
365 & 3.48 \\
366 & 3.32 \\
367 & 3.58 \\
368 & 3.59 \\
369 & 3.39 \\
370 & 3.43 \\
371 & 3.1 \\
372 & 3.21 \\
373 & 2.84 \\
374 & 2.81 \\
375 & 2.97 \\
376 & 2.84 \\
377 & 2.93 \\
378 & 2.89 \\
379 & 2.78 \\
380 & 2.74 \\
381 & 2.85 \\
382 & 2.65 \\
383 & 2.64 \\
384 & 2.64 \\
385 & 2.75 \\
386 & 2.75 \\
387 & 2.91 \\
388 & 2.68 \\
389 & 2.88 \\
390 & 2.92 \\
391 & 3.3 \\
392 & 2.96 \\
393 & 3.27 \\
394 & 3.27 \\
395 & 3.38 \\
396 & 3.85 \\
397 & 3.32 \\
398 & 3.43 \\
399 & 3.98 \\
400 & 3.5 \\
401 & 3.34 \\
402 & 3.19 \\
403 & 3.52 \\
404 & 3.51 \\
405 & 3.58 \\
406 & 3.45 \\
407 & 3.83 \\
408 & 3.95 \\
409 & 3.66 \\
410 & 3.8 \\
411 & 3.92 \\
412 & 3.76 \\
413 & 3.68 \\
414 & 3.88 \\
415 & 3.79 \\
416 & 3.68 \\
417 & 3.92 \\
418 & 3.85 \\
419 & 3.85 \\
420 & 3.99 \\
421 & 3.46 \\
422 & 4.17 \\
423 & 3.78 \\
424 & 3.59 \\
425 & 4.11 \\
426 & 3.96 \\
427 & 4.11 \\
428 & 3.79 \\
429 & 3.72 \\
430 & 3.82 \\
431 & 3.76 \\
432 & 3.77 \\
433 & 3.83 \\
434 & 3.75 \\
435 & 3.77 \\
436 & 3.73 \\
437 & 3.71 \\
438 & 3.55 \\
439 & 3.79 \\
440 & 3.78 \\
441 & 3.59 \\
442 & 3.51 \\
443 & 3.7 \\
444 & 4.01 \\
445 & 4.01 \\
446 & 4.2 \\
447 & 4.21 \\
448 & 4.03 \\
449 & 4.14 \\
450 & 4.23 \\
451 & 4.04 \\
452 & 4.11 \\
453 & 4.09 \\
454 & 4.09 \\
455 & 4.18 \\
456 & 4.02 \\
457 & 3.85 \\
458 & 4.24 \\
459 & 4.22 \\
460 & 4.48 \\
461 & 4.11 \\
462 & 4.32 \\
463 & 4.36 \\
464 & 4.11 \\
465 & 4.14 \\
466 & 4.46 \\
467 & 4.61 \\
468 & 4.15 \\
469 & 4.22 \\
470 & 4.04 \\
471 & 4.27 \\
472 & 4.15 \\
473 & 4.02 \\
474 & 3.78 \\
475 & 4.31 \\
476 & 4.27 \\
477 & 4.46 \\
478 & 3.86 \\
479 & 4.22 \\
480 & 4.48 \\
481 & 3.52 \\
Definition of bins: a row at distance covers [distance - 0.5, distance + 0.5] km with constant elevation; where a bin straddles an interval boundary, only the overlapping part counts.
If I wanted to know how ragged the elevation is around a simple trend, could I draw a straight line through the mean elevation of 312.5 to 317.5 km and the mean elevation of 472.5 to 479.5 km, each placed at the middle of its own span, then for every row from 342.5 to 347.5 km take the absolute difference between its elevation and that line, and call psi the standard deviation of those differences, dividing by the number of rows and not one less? 0.26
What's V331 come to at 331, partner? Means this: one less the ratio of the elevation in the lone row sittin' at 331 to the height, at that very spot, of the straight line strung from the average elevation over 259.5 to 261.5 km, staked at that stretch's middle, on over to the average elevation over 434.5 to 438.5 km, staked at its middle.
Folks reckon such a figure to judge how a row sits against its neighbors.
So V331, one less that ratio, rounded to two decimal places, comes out 0.27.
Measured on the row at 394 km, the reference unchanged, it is 0.12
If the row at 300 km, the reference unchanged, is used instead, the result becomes 0.13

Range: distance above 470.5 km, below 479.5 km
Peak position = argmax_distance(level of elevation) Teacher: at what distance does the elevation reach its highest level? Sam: 477 km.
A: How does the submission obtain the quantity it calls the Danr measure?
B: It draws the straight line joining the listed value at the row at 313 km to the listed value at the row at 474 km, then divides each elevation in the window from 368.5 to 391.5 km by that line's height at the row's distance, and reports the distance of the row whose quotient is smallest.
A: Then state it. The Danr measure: 384 km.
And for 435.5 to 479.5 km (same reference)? 474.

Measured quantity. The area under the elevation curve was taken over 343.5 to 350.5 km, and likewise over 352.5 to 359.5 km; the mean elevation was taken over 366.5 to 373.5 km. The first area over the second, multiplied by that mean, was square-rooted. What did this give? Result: 1.87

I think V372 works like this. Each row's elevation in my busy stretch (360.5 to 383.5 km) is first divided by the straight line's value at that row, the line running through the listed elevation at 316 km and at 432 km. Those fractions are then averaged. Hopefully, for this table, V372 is 1.12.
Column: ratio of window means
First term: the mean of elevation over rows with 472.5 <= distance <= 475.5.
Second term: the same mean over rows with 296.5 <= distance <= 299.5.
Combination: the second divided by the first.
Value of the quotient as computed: 0.92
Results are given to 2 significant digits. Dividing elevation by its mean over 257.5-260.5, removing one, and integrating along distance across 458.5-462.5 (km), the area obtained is 0.40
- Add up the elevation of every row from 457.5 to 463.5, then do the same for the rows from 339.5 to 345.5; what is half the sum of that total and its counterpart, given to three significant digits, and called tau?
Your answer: 23.9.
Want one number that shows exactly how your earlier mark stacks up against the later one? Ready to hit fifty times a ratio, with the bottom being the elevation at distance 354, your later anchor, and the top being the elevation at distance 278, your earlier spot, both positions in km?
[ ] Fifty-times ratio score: 46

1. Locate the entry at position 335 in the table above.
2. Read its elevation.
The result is 3.4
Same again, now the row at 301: 3.36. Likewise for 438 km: 3.55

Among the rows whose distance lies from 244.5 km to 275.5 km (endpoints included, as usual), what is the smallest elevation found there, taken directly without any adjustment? 3.51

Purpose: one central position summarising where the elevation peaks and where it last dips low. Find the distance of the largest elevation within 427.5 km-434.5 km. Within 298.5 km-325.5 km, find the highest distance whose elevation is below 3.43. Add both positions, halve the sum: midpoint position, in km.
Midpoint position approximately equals 379.0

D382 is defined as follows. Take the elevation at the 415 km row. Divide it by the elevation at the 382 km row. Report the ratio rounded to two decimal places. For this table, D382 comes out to 1.43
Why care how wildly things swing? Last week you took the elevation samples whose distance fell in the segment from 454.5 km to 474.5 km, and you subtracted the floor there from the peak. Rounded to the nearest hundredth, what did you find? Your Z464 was 0.83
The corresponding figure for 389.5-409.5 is 1.06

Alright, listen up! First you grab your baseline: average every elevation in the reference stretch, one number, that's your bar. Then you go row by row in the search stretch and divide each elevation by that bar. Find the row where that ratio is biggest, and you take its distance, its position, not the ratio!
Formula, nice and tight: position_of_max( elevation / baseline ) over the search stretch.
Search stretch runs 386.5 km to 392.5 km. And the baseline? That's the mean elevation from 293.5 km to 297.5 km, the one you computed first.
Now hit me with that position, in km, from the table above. 391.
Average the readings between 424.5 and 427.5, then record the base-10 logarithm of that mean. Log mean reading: 0.61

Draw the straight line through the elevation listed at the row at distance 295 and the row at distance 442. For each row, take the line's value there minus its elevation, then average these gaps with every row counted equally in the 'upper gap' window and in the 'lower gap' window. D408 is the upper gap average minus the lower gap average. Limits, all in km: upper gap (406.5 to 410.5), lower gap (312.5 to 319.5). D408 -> -1.9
